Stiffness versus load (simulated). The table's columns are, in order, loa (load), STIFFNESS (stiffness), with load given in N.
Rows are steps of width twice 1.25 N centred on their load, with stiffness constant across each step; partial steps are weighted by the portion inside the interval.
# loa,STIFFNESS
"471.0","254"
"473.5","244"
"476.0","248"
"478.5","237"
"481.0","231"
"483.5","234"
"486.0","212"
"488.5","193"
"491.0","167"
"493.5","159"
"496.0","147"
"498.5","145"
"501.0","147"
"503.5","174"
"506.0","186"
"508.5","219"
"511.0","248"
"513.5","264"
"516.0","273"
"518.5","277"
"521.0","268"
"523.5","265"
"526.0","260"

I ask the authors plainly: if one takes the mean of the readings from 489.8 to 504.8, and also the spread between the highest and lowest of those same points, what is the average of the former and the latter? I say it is 93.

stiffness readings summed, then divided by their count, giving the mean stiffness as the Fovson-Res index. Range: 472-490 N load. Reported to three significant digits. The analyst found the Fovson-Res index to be 228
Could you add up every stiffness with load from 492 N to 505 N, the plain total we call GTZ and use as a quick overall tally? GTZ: 772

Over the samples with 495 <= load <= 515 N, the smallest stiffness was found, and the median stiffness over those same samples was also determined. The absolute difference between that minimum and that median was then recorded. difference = 35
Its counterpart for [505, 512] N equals 33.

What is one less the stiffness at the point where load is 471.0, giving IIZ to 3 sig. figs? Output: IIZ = -253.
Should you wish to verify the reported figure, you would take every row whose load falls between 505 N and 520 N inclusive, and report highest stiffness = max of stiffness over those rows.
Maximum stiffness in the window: 277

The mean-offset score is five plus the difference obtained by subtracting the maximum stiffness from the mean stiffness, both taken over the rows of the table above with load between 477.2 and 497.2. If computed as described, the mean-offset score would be -34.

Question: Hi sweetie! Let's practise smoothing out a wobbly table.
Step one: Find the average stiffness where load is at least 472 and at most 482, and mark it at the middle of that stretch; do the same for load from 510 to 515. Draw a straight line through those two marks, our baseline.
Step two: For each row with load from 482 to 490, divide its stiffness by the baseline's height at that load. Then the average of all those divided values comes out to 0.87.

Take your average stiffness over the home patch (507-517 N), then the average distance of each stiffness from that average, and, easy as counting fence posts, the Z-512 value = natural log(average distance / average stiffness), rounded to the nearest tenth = -2.7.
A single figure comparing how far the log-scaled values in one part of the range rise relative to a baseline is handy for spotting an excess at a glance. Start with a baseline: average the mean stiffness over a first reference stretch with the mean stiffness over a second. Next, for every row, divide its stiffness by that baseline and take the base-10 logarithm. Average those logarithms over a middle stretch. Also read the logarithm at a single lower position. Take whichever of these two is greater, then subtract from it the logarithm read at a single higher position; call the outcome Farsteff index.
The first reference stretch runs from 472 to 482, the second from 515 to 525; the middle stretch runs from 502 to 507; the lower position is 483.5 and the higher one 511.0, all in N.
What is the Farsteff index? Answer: -0.03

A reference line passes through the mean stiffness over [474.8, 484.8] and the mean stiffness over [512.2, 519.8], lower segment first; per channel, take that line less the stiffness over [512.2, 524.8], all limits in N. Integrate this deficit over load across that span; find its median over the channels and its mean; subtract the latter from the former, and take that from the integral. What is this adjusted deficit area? 53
